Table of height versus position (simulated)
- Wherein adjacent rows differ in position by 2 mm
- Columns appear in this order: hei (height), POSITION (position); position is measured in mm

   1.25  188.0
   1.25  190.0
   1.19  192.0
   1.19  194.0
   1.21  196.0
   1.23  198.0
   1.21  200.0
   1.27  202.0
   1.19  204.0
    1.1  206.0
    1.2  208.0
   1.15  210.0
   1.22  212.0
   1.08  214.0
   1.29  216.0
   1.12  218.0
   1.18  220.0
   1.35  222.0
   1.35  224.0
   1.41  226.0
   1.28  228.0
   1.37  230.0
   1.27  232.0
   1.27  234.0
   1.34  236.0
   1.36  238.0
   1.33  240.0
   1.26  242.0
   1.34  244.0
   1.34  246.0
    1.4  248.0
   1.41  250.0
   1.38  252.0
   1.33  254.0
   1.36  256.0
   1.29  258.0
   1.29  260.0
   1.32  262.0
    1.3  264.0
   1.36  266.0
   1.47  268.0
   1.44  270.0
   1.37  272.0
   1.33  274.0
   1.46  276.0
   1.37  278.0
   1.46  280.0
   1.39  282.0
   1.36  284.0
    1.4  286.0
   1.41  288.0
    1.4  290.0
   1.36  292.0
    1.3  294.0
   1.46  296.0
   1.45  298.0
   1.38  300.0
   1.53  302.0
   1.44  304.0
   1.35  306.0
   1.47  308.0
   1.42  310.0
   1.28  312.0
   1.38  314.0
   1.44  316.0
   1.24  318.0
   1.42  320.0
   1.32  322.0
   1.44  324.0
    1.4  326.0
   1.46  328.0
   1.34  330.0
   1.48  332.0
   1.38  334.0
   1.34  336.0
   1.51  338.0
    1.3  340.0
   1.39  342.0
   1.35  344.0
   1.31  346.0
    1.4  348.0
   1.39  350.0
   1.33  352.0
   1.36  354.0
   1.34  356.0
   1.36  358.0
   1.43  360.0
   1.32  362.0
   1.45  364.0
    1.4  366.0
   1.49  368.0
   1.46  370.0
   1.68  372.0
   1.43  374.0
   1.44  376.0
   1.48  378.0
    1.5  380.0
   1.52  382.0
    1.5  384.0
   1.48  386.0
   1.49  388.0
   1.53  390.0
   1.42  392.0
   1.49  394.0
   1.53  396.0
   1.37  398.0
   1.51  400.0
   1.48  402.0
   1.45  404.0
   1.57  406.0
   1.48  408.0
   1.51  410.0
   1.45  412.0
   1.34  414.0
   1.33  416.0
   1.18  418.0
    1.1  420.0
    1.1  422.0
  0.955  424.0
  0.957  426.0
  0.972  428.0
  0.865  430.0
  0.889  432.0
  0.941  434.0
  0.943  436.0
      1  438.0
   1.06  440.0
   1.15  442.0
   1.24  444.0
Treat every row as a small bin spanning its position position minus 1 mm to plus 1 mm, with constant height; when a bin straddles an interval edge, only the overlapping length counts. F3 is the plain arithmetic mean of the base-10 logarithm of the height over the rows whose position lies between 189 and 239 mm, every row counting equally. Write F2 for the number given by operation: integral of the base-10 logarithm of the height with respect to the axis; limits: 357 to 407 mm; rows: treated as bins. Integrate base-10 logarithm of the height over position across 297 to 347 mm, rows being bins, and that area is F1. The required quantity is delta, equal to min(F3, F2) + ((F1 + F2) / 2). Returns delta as 7.9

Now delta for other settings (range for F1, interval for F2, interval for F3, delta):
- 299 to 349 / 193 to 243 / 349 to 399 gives 6.1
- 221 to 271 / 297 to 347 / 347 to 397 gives 7.0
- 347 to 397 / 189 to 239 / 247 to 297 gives 6.5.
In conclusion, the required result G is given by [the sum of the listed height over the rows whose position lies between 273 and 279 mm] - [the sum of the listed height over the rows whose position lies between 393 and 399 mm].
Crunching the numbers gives -0.23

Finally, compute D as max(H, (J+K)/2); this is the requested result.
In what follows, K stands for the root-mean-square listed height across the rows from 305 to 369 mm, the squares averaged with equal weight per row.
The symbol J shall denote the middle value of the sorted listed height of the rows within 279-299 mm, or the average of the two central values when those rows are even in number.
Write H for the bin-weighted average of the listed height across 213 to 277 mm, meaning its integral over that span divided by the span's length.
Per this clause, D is 1.39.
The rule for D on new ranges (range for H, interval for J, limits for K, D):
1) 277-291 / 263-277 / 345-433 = 1.40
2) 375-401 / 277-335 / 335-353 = 1.48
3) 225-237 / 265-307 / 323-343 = 1.40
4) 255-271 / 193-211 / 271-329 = 1.35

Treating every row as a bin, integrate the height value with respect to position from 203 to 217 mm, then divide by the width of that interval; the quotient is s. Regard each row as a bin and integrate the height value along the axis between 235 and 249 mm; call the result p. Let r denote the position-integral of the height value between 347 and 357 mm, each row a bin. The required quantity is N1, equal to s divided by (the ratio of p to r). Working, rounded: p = 18.7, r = 14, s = 1.18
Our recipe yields 0.86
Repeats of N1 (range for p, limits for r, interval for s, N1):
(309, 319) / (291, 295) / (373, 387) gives 0.58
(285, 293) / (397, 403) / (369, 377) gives 1.18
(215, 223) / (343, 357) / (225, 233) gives 2.56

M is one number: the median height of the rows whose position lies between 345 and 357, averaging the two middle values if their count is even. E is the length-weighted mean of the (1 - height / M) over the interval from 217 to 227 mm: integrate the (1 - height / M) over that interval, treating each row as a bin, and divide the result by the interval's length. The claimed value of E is 0.05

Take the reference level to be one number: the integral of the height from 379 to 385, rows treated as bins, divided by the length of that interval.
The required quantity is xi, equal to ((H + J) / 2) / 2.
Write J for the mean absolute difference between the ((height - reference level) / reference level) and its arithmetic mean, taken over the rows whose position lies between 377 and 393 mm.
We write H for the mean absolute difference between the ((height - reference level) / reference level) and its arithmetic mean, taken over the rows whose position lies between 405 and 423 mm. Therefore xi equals 0.0277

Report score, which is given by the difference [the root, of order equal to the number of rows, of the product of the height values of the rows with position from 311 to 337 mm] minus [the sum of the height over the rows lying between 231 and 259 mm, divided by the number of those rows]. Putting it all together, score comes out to 0.04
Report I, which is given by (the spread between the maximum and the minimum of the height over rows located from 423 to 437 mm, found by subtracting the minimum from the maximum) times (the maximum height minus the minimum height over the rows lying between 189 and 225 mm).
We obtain 0.029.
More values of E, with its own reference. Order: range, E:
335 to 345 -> -0.02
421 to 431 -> 0.28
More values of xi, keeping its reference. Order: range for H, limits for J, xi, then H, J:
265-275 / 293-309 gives 0.0179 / 0.032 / 0.039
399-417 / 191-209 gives 0.0143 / 0.039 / 0.019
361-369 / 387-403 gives 0.0160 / 0.037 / 0.027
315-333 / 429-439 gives 0.0170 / 0.041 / 0.027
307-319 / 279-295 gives 0.0180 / 0.049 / 0.022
